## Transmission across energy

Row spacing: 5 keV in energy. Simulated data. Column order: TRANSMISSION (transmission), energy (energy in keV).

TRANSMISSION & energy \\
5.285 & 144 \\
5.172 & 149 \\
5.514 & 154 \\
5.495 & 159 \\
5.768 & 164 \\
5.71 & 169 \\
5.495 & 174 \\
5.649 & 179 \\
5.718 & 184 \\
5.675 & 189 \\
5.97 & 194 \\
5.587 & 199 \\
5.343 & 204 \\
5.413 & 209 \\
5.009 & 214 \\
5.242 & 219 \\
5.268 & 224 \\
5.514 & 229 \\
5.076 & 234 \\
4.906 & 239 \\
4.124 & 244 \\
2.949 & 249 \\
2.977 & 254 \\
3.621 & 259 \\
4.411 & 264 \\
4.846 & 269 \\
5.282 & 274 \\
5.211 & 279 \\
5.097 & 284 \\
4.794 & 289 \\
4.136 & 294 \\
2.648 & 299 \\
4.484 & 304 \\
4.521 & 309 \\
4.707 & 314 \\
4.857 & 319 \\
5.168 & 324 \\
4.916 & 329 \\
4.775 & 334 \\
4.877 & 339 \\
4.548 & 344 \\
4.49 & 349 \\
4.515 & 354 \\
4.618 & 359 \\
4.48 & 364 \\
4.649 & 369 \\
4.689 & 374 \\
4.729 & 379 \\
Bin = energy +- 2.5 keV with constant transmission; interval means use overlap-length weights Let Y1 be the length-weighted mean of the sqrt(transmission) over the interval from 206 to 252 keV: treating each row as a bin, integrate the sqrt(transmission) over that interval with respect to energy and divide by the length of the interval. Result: 2.19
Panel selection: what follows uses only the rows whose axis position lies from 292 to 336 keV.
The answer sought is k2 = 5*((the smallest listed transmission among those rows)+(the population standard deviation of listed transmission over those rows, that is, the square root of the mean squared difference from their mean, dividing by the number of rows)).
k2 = 16.7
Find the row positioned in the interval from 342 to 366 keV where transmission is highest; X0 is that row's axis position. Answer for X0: 359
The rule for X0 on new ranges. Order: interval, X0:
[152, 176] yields 164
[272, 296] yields 274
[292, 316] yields 314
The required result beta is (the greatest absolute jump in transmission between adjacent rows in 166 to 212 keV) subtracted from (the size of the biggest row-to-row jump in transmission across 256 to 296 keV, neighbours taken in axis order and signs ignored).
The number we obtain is 0.41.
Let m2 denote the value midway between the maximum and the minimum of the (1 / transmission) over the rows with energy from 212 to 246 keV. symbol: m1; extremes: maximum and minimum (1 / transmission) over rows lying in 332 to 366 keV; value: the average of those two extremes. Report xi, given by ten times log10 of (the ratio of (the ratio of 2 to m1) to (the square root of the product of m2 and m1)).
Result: 16.4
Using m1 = 0.214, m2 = 0.212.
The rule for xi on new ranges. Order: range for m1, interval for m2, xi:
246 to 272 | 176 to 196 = 15.3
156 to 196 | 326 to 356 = 17.7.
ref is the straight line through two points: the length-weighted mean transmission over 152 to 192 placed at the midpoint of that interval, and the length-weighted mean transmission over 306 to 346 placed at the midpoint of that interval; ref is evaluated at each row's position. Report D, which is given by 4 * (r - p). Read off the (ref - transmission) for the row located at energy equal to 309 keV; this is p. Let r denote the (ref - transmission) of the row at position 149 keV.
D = 0.9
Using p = 0.37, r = 0.59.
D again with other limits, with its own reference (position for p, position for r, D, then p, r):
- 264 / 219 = -2.3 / 0.72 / 0.14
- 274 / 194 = -1.0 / -0.20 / -0.46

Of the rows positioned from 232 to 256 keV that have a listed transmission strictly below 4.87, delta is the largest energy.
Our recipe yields 254 keV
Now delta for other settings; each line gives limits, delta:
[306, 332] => 319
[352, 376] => 374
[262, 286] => 269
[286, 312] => 309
